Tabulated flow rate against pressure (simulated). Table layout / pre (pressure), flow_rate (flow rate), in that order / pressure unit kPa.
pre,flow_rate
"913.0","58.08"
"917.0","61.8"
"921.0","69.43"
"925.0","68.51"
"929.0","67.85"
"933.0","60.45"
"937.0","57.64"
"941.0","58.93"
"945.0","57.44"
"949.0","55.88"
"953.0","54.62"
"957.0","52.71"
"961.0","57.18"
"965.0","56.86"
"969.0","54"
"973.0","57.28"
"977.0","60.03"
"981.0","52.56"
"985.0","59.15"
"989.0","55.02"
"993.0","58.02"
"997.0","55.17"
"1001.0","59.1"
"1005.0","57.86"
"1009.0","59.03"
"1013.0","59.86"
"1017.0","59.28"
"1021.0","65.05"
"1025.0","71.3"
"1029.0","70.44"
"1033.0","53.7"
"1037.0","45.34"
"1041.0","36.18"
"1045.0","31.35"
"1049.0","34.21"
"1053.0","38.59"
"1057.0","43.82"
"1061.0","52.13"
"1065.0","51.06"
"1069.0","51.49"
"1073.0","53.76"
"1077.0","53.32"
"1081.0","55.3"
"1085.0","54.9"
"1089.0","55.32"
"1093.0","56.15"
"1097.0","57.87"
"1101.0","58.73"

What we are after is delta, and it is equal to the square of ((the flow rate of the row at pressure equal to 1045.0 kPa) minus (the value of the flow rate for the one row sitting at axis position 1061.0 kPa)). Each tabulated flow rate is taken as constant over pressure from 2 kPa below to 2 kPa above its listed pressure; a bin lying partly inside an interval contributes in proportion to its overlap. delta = 432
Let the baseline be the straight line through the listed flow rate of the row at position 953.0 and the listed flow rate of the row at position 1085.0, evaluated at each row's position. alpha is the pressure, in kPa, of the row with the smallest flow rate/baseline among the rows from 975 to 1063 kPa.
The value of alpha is 1045.0 kPa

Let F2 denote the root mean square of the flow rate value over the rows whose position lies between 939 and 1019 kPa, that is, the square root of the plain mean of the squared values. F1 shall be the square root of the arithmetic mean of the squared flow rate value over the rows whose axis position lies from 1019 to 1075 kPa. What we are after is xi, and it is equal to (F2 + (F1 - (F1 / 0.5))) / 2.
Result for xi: 2.8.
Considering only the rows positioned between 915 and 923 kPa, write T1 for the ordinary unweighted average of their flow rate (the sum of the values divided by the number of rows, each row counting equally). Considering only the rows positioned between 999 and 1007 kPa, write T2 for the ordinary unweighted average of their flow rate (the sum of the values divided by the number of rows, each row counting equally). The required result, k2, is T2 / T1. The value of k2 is 0.89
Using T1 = 66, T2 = 58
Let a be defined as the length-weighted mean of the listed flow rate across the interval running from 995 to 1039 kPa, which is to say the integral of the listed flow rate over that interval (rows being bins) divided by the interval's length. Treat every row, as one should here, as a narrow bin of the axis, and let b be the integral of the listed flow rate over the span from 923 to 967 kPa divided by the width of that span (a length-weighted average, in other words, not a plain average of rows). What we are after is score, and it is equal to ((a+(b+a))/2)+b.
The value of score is 148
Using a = 60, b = 58.9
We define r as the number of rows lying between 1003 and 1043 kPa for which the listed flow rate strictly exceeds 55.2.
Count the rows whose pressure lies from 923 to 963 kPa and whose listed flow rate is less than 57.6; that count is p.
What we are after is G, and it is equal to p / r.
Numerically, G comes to 0.7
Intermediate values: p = 5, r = 7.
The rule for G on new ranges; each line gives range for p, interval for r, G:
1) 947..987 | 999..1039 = 1.0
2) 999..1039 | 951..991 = 0.4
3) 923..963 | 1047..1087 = 5.0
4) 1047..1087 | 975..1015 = 1.4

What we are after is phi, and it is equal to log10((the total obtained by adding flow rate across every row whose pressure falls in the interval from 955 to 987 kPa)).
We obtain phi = 2.65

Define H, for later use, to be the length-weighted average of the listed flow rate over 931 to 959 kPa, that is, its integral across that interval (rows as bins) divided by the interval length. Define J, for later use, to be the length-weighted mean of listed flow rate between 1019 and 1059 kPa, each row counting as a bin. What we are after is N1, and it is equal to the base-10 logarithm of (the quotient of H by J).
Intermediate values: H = 57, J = 49.0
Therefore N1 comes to 0.06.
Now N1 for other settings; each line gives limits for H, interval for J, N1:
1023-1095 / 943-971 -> -0.04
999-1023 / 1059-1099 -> 0.04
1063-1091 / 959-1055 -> -0.01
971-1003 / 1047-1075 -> 0.09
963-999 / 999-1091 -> 0.03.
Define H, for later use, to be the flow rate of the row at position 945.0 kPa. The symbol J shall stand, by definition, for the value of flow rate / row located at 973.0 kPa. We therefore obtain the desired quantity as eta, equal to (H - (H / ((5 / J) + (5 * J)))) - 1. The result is 56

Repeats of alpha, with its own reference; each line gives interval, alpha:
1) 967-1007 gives 981.0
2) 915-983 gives 981.0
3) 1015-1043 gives 1041.0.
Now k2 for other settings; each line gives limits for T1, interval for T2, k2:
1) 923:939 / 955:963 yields 0.86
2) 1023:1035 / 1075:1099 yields 0.85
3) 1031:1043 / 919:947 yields 1.40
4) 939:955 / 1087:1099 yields 1.00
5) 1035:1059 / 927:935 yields 1.68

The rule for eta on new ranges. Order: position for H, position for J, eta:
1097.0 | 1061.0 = 57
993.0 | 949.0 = 57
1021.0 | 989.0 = 64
